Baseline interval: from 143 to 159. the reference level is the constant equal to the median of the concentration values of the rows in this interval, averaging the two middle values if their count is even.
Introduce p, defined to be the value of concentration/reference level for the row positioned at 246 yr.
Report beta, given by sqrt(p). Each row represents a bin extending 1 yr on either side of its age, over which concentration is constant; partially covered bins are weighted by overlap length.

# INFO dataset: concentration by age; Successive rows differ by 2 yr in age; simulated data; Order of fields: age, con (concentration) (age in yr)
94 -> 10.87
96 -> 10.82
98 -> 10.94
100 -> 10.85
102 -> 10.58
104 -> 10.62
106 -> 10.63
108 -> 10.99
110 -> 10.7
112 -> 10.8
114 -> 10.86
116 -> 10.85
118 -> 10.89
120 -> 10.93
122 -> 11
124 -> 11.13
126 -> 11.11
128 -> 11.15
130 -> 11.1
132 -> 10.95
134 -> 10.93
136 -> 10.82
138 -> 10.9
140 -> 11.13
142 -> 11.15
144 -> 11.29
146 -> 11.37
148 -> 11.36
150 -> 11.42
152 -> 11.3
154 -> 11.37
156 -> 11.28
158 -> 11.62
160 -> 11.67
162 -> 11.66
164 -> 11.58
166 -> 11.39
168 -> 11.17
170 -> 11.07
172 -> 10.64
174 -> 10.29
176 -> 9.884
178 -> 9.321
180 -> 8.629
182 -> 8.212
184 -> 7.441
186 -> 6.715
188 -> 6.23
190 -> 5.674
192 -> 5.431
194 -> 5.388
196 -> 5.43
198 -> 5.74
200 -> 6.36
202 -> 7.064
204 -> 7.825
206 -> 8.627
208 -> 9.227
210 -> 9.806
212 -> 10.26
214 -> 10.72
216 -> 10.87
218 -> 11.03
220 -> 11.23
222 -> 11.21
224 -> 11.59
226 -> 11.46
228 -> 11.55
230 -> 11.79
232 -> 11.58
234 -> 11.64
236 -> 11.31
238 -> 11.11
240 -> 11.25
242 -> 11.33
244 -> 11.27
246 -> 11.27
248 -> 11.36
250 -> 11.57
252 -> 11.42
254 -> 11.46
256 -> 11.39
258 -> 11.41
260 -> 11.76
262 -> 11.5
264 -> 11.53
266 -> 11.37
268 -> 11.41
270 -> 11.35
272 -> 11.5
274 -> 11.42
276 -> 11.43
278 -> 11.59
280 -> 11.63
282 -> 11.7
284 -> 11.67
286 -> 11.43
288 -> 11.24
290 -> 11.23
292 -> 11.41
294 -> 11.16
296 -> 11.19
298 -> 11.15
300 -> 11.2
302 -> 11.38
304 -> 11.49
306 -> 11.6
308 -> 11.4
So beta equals 1.00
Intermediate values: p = 0.99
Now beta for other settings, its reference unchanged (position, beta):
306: 1.01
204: 0.83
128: 0.99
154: 1.00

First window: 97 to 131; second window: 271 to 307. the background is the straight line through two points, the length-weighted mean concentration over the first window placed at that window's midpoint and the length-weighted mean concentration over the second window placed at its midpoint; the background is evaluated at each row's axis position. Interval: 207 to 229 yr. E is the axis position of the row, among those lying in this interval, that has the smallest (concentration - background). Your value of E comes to 208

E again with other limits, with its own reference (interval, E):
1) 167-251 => 194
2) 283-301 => 298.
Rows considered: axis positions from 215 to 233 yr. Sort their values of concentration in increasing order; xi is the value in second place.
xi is 11.03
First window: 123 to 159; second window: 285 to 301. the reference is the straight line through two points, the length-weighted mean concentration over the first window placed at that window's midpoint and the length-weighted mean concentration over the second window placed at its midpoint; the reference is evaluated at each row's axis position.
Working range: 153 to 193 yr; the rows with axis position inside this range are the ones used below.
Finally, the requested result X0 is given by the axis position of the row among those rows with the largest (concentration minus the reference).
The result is 160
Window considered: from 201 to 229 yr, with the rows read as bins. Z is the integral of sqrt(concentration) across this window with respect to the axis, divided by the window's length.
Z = 3.2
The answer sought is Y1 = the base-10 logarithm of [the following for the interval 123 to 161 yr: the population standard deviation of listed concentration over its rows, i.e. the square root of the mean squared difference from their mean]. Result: -0.65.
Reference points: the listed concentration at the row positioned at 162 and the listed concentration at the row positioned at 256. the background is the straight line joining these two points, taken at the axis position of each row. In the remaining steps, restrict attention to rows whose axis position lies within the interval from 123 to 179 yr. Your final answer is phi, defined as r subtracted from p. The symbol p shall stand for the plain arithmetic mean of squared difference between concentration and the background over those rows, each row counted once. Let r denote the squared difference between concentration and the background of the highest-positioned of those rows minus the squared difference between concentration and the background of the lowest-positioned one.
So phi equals -4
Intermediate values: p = 0.6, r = 5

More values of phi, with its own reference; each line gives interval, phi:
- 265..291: 0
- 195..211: 53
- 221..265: 0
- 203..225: 17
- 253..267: 0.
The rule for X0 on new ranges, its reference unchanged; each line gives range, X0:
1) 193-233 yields 230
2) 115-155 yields 150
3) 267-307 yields 282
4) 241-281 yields 260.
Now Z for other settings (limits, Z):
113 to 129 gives 3.3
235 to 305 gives 3.4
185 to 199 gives 2.4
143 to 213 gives 3.0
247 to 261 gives 3.4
